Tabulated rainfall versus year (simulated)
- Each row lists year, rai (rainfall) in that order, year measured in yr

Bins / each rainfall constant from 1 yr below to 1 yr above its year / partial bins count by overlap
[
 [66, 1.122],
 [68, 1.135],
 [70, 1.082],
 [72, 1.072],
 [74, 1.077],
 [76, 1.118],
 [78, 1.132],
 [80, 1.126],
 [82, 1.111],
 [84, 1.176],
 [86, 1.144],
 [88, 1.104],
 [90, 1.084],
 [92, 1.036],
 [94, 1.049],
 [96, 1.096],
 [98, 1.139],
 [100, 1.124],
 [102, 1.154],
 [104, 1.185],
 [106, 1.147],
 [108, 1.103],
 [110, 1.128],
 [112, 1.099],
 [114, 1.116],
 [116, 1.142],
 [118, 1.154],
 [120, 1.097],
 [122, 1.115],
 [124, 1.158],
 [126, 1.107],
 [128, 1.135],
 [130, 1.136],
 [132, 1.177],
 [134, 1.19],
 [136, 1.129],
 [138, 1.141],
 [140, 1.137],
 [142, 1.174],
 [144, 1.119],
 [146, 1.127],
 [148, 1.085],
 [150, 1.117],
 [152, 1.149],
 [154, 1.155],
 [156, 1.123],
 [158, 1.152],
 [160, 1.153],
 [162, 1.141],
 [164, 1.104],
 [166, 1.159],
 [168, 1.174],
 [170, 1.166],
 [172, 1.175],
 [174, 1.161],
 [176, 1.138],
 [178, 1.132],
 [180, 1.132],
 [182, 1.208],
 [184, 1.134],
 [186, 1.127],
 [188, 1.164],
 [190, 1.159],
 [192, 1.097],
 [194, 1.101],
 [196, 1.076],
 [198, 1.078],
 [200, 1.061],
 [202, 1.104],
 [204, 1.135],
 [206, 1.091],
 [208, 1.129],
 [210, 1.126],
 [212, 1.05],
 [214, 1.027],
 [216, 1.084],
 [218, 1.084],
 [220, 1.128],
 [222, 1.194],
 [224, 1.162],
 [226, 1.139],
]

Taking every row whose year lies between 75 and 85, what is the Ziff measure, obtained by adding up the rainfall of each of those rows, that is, 5.7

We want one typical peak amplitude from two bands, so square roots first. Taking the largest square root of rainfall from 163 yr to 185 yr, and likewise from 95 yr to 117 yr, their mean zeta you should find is 1.09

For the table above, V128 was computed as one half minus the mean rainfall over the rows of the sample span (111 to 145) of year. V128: -0.637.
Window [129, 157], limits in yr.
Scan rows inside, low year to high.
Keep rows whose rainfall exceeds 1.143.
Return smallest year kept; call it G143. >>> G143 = 132 yr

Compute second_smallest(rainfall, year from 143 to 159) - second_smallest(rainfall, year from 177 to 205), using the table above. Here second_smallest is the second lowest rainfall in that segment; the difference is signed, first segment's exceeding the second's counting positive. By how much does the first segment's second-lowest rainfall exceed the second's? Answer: 0.04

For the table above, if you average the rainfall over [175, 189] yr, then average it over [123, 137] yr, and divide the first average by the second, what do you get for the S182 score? 1.000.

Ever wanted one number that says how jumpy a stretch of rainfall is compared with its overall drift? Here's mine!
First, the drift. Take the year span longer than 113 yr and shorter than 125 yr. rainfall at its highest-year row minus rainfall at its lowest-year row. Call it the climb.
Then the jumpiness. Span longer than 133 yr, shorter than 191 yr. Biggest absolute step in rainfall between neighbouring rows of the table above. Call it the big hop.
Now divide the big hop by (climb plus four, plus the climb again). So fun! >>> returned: 0.0186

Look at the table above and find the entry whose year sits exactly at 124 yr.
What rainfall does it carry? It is 1.158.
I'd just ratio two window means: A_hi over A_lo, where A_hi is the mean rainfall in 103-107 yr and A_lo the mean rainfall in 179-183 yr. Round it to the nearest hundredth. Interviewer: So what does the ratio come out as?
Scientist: 1.00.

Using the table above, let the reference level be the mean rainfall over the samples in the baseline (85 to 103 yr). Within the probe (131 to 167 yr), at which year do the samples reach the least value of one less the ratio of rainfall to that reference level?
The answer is 134 yr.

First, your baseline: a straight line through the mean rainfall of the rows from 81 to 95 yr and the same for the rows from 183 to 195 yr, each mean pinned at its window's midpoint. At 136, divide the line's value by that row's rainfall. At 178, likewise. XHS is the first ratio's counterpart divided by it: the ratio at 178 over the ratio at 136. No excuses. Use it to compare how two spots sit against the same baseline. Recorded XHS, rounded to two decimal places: 1.01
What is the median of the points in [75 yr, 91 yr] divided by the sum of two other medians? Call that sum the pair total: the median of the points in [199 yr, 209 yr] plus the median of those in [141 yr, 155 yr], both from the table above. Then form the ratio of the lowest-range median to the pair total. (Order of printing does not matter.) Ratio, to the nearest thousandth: 0.503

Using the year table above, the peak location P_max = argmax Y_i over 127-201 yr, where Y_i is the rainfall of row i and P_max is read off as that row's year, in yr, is 182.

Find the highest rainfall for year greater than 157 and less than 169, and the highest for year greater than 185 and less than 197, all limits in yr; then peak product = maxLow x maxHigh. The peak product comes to 1.37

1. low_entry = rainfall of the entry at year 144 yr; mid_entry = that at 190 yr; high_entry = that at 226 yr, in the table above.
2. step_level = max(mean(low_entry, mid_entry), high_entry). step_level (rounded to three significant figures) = 1.14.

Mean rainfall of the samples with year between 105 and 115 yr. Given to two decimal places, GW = 1.12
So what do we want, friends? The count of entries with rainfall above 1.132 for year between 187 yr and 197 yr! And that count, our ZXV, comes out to 2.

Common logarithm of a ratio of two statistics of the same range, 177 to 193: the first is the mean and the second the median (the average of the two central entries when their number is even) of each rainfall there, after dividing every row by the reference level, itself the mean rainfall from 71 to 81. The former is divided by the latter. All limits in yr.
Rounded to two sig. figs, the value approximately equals 0.0042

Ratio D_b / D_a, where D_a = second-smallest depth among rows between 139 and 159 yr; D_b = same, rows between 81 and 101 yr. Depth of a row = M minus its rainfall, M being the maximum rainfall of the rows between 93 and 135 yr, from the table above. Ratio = 1.3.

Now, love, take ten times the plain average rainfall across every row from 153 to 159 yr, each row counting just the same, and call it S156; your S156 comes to 11.4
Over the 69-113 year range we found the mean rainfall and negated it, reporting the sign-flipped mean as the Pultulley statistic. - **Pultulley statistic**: -1.11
